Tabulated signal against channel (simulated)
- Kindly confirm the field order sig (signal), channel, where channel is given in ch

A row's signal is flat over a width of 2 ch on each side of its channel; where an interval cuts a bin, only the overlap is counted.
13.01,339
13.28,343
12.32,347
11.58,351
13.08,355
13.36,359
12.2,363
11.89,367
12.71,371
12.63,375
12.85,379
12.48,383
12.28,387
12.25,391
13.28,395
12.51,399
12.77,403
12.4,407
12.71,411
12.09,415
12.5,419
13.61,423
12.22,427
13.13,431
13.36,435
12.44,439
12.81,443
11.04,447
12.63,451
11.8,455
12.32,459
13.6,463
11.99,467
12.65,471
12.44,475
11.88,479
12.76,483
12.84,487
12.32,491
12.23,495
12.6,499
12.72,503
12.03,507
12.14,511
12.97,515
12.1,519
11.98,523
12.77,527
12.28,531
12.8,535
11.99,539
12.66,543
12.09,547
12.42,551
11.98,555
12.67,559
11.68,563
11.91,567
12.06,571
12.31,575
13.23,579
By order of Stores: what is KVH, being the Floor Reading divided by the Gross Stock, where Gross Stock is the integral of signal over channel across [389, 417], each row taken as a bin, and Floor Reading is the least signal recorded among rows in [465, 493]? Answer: 0.0337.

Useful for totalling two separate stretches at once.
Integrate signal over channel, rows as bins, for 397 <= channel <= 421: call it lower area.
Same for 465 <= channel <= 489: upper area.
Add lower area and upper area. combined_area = 598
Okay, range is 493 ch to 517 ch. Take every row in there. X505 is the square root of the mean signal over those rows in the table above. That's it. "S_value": 3.53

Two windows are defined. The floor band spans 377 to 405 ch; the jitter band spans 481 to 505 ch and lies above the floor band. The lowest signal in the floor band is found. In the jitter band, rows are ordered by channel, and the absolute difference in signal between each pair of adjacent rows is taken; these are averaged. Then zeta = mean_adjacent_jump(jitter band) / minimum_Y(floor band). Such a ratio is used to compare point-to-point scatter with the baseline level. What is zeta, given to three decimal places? 0.019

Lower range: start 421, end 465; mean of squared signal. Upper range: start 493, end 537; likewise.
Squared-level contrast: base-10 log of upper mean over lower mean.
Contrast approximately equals -0.016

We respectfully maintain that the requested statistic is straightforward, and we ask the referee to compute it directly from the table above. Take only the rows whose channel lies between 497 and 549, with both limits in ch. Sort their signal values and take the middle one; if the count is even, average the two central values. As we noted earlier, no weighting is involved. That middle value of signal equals 12.3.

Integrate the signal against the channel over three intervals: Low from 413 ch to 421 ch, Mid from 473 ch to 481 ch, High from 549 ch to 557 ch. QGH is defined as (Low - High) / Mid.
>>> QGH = 0.01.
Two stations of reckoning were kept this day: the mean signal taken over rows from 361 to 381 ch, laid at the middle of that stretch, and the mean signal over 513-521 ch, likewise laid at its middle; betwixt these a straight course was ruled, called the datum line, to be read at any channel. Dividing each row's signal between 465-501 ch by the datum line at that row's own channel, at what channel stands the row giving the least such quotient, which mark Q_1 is 479 ch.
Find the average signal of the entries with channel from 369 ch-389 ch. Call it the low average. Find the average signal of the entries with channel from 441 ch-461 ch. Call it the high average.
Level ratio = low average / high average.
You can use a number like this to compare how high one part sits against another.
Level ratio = 1.04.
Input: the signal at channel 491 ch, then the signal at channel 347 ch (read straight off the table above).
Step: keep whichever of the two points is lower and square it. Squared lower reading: 152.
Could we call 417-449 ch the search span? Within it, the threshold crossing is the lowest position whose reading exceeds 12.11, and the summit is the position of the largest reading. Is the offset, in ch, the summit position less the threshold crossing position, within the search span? 4 ch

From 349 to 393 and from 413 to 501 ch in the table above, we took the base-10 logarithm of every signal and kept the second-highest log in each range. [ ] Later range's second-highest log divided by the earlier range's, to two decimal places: 1.02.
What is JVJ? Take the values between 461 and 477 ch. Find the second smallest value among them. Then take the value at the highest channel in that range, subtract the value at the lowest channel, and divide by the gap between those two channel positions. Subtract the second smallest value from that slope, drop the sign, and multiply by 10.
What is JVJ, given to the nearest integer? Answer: 125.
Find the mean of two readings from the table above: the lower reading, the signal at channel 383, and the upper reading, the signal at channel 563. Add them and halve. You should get 12.08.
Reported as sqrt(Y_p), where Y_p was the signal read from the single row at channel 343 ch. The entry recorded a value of 3.64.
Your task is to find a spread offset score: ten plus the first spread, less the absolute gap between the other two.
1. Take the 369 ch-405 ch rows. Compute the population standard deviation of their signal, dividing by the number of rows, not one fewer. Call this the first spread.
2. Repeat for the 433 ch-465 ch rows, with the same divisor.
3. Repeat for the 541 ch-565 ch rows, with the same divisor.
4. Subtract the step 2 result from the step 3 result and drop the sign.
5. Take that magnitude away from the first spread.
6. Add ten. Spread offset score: 9.9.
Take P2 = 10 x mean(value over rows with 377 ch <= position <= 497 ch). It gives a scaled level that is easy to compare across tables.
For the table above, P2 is 125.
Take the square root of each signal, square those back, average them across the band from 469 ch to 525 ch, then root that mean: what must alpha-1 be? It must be 3.522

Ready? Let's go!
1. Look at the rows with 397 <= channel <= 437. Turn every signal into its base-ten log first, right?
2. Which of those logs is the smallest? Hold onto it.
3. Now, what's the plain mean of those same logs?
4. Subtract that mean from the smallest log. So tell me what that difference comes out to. -0.022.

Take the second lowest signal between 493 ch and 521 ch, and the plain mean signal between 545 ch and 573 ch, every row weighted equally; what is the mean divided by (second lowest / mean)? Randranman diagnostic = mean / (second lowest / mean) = 12.1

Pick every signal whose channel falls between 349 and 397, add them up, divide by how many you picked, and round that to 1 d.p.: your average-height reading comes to 12.5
